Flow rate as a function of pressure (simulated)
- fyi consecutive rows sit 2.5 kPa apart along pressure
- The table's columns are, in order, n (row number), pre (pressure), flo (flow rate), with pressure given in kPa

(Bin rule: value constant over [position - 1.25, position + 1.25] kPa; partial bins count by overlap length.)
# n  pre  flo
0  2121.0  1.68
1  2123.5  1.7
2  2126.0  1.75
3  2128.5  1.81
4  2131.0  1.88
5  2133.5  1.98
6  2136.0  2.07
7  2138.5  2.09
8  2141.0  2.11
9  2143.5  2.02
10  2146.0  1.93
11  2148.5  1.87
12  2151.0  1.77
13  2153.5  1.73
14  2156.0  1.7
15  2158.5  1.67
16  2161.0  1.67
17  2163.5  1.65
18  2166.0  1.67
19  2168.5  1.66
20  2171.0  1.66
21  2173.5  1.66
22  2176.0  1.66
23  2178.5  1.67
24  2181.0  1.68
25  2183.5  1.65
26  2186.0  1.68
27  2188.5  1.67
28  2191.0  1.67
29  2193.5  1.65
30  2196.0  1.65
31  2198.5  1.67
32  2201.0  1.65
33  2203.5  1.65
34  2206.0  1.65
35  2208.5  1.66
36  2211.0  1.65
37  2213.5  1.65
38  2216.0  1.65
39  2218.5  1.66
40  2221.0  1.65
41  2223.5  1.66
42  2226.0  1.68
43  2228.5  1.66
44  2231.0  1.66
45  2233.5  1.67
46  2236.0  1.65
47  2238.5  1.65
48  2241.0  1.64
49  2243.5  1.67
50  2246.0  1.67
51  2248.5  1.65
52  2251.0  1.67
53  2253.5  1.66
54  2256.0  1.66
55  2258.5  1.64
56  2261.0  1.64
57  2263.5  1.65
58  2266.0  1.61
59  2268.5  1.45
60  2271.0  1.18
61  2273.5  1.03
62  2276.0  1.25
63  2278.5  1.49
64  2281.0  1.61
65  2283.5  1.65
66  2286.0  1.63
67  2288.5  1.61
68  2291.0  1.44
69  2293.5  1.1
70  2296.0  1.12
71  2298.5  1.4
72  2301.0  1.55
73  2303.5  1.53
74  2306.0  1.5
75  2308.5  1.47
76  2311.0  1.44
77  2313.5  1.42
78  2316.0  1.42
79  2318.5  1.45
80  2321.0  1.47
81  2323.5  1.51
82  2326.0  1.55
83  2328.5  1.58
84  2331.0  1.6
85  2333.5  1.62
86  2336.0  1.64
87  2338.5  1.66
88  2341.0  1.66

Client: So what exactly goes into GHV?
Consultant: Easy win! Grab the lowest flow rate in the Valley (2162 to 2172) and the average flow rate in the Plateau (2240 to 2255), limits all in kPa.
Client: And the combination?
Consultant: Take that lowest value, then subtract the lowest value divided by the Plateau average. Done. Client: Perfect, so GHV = 0.66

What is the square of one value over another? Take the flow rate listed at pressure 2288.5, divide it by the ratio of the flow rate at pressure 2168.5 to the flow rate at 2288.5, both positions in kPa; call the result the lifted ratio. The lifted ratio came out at 1.56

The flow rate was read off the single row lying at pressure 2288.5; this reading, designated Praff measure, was 1.61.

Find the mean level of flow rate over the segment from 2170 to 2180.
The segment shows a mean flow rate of 1.66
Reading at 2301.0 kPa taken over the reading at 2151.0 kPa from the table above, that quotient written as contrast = 0.88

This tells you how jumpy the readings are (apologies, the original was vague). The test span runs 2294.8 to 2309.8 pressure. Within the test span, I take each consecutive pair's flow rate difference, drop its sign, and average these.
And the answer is 0.10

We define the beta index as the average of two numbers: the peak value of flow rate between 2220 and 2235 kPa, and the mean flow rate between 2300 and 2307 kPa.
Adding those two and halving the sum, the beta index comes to 1.60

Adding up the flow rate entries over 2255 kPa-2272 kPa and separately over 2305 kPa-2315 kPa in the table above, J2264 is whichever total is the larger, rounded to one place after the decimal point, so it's 10.8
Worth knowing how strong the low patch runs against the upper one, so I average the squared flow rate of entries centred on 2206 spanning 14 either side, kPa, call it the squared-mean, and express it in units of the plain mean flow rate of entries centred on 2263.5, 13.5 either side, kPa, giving 1.83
